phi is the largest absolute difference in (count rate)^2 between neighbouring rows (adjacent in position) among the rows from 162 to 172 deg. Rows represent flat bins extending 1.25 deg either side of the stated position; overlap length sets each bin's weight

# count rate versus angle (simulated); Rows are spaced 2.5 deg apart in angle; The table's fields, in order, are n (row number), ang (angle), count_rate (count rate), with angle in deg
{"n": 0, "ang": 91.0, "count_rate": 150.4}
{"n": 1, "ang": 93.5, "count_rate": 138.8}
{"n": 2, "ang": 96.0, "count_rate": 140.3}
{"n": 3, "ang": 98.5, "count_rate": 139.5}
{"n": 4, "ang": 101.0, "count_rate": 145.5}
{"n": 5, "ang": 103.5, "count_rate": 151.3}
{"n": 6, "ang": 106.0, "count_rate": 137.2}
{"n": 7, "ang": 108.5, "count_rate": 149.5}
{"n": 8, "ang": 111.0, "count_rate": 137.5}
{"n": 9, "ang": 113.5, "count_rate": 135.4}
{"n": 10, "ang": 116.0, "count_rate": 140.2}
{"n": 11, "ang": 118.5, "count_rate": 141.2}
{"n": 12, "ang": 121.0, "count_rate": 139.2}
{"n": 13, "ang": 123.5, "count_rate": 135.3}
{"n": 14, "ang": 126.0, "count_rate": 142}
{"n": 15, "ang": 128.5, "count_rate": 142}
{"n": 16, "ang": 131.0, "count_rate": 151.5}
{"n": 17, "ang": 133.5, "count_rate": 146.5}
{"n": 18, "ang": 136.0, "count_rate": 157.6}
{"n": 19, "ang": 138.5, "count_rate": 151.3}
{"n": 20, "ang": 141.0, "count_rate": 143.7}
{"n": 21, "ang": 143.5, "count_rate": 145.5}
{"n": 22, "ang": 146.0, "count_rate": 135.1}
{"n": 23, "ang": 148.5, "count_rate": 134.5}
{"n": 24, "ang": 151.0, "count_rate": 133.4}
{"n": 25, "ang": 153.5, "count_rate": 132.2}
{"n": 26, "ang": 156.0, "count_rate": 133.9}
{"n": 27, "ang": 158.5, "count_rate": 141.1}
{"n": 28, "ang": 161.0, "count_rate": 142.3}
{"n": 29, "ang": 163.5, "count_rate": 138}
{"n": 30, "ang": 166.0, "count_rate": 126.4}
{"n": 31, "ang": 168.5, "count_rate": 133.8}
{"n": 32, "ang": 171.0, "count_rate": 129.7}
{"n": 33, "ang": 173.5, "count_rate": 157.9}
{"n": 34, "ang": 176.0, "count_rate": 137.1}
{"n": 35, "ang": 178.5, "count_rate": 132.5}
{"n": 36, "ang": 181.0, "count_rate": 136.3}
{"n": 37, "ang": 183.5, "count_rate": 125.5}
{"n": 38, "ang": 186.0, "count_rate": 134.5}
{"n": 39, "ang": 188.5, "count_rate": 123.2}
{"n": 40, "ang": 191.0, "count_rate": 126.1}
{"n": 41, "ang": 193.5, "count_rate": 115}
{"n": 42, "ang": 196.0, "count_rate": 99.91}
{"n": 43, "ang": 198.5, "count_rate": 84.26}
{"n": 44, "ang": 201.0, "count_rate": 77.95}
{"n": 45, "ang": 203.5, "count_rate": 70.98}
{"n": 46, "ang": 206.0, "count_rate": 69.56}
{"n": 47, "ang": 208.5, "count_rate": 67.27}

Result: 3067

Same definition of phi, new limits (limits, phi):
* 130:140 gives 3376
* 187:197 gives 3243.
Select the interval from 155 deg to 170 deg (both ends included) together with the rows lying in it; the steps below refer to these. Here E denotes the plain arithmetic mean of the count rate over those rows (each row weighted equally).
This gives 136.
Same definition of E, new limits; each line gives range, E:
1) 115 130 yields 140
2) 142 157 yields 136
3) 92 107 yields 142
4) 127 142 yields 149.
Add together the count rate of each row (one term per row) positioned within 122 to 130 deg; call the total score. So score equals 419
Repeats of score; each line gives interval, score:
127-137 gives 598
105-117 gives 700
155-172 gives 945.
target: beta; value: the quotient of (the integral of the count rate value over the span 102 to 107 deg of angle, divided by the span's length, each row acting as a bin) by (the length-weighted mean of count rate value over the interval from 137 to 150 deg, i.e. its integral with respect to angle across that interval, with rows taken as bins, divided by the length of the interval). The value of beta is 1.02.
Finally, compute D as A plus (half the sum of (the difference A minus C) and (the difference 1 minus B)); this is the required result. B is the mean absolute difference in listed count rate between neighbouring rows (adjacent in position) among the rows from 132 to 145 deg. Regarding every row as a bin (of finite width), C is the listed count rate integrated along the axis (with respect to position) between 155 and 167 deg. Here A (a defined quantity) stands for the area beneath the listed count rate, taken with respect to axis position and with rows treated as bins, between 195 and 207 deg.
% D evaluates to 624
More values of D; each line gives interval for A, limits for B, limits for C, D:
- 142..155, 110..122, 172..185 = 1761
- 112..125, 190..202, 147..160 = 1813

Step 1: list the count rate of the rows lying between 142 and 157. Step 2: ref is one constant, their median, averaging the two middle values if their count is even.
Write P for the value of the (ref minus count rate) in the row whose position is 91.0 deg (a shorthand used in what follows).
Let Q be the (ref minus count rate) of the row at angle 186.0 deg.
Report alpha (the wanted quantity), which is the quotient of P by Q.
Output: 54.0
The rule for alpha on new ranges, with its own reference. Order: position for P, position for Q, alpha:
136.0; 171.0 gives -5.2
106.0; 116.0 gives 0.5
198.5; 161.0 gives -6.2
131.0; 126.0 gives 2.2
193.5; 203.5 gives 0.3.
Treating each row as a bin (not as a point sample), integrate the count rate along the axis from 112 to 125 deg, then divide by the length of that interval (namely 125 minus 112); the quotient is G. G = 138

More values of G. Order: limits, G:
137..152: 141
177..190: 130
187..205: 100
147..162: 136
